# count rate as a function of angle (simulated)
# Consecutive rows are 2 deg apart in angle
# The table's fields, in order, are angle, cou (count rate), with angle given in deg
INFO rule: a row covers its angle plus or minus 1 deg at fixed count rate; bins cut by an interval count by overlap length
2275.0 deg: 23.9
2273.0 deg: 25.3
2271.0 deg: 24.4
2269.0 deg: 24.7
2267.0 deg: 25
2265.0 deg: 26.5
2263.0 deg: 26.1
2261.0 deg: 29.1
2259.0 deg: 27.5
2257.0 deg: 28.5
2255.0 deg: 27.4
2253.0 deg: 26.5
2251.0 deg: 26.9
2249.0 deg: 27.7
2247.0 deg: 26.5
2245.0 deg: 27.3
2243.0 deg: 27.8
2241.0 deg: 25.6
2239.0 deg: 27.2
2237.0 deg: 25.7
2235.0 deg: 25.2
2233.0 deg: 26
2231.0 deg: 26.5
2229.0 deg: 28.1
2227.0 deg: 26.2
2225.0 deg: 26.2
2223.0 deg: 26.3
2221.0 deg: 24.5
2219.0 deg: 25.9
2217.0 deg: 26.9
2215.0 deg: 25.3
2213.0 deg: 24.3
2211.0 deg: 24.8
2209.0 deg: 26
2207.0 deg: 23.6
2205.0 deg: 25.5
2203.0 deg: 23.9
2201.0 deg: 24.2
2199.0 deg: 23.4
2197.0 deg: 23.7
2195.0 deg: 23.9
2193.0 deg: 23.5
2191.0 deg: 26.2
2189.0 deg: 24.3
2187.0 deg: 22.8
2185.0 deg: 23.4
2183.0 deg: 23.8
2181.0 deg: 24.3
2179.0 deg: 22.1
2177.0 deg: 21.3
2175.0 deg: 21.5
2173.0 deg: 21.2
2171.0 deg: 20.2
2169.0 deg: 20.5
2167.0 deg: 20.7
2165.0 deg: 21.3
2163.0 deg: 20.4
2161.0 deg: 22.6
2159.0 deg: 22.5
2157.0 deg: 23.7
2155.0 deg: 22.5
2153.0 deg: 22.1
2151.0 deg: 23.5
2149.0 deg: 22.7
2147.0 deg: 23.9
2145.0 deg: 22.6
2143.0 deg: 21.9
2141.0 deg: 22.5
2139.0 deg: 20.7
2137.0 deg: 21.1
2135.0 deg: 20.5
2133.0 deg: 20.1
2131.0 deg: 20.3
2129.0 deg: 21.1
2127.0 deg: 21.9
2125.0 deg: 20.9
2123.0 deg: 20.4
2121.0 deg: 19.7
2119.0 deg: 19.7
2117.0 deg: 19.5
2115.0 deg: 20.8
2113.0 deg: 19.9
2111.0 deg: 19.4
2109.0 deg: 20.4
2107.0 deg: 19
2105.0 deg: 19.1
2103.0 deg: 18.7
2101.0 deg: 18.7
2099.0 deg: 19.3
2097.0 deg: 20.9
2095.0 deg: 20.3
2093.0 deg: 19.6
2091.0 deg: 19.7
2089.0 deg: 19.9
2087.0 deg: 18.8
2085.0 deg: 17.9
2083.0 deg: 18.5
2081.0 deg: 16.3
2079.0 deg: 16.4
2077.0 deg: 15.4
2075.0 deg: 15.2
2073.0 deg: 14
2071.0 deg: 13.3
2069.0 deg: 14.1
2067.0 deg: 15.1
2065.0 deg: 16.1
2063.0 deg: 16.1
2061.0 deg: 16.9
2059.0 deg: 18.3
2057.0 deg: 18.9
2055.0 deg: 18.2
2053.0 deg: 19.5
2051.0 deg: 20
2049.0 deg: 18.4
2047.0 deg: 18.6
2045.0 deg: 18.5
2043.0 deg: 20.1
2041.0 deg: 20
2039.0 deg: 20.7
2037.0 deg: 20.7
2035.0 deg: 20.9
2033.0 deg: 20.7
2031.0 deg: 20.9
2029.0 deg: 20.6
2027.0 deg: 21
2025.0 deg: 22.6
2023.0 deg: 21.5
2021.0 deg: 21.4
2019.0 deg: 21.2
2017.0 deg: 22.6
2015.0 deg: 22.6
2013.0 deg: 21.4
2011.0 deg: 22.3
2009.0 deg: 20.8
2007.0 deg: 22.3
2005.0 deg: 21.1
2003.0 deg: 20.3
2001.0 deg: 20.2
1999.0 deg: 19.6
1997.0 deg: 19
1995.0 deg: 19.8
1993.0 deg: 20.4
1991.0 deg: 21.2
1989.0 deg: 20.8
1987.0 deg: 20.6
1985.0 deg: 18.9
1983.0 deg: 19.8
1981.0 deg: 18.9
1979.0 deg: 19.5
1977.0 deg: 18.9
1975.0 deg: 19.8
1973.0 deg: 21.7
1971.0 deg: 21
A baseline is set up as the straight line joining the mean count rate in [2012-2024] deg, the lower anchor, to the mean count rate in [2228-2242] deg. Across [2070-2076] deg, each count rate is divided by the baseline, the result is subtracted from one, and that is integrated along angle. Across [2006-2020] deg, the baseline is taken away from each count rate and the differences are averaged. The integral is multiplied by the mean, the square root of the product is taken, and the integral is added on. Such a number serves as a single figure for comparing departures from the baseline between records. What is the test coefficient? 3.0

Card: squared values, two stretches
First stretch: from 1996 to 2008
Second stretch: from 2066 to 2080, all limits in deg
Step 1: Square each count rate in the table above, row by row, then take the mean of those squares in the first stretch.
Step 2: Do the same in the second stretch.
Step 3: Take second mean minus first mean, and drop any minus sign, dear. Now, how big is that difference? 198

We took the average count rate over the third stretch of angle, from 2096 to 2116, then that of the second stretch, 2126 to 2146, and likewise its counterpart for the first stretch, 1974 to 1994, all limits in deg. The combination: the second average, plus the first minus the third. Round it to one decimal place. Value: 21.5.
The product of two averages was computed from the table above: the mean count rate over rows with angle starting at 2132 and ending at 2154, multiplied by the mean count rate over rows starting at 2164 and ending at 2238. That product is 530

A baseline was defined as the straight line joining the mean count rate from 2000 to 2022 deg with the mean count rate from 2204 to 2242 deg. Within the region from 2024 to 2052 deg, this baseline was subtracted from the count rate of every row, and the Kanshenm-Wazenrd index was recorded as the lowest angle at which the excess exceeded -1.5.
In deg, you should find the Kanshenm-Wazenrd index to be 2025.0 deg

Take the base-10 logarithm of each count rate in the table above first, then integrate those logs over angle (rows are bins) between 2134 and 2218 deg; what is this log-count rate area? 114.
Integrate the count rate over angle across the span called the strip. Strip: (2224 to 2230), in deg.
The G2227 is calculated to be 161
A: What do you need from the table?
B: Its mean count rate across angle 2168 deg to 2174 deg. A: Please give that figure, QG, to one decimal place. 20.6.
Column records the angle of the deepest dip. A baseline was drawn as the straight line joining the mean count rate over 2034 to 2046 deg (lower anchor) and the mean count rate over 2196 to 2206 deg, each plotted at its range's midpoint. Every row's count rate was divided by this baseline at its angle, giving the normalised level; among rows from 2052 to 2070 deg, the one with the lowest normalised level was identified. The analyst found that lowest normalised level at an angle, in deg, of 2069.0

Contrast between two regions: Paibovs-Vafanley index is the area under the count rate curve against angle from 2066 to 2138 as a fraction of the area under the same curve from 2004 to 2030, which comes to 2.4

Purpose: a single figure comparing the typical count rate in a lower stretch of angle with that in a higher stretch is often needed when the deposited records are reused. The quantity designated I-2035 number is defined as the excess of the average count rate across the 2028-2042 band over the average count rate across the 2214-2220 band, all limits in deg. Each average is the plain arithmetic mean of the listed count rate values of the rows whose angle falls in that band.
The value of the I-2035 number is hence -5.4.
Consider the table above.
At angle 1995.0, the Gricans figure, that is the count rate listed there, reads 19.8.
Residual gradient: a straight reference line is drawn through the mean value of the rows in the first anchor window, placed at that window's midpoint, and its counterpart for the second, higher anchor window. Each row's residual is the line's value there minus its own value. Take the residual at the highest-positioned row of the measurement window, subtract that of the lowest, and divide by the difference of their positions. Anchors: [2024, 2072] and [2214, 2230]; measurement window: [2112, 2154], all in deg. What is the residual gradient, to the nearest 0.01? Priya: -0.01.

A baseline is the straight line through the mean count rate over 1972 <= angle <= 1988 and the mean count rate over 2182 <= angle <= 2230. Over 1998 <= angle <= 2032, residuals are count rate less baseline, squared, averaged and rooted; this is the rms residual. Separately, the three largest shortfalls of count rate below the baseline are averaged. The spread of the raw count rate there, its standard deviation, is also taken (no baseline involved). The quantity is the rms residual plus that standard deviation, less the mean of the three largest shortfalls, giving 2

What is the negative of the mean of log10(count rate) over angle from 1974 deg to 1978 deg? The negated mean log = -1.29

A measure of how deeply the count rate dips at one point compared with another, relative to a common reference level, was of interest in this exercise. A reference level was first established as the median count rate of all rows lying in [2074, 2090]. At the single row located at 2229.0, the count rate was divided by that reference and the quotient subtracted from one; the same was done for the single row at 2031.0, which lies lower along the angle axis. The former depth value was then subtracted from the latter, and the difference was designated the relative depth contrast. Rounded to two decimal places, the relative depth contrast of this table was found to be 0.42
